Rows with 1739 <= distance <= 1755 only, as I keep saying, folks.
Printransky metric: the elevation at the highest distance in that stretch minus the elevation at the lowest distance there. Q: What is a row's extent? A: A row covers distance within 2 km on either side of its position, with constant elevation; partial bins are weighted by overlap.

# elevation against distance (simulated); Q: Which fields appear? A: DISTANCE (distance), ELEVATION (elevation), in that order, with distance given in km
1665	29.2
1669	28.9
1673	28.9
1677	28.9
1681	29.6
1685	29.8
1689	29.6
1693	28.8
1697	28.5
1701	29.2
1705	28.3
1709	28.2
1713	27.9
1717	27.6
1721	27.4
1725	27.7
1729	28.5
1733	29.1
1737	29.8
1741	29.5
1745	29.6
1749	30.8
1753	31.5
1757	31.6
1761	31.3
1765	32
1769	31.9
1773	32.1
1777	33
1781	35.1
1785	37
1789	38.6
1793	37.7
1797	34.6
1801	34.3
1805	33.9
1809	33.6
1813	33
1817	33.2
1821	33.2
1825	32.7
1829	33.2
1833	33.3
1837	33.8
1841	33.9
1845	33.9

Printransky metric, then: 2.0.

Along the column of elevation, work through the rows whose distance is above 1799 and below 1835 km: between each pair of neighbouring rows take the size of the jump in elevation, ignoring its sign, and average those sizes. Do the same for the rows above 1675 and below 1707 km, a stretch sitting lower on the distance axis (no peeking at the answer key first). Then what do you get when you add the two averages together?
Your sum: 0.87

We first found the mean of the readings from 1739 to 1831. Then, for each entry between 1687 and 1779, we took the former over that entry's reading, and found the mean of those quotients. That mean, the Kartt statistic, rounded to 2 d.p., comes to 1.12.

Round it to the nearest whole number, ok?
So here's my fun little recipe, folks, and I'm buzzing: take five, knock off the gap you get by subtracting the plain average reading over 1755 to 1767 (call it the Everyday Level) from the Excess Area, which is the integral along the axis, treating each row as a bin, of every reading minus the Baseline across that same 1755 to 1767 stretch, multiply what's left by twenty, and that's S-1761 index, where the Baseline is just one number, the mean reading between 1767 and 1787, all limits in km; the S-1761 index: 1257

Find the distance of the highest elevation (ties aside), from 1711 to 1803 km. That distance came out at 1789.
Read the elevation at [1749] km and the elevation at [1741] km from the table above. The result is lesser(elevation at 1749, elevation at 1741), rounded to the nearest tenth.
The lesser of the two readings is 29.5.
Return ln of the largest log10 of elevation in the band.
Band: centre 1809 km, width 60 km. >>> 0.462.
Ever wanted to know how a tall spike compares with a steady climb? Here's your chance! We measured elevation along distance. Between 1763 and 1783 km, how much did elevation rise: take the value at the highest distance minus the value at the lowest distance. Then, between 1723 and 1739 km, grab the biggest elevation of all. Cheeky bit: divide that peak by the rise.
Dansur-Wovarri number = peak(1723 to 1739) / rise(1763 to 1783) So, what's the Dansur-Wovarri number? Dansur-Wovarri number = 10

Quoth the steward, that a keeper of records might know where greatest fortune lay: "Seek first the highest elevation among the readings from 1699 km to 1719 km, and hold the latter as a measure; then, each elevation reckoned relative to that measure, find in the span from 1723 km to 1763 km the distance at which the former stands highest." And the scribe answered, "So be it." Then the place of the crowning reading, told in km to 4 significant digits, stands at 1757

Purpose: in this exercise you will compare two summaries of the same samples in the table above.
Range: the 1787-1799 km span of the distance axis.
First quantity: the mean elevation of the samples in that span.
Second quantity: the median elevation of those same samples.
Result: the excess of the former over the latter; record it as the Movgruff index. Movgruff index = -0.73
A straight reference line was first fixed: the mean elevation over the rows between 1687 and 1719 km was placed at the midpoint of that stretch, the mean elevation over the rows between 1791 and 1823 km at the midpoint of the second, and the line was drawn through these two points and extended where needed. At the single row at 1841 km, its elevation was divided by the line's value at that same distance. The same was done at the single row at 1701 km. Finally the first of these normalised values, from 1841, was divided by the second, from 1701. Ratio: 0.91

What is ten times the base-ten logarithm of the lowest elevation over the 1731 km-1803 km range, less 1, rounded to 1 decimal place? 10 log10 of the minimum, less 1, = 13.6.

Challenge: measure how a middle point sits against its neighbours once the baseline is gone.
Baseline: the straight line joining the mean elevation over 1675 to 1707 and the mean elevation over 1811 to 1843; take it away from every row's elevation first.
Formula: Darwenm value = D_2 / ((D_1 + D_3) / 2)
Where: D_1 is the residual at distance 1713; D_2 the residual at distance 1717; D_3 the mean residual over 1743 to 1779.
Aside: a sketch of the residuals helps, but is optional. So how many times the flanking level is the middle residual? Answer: 2.9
